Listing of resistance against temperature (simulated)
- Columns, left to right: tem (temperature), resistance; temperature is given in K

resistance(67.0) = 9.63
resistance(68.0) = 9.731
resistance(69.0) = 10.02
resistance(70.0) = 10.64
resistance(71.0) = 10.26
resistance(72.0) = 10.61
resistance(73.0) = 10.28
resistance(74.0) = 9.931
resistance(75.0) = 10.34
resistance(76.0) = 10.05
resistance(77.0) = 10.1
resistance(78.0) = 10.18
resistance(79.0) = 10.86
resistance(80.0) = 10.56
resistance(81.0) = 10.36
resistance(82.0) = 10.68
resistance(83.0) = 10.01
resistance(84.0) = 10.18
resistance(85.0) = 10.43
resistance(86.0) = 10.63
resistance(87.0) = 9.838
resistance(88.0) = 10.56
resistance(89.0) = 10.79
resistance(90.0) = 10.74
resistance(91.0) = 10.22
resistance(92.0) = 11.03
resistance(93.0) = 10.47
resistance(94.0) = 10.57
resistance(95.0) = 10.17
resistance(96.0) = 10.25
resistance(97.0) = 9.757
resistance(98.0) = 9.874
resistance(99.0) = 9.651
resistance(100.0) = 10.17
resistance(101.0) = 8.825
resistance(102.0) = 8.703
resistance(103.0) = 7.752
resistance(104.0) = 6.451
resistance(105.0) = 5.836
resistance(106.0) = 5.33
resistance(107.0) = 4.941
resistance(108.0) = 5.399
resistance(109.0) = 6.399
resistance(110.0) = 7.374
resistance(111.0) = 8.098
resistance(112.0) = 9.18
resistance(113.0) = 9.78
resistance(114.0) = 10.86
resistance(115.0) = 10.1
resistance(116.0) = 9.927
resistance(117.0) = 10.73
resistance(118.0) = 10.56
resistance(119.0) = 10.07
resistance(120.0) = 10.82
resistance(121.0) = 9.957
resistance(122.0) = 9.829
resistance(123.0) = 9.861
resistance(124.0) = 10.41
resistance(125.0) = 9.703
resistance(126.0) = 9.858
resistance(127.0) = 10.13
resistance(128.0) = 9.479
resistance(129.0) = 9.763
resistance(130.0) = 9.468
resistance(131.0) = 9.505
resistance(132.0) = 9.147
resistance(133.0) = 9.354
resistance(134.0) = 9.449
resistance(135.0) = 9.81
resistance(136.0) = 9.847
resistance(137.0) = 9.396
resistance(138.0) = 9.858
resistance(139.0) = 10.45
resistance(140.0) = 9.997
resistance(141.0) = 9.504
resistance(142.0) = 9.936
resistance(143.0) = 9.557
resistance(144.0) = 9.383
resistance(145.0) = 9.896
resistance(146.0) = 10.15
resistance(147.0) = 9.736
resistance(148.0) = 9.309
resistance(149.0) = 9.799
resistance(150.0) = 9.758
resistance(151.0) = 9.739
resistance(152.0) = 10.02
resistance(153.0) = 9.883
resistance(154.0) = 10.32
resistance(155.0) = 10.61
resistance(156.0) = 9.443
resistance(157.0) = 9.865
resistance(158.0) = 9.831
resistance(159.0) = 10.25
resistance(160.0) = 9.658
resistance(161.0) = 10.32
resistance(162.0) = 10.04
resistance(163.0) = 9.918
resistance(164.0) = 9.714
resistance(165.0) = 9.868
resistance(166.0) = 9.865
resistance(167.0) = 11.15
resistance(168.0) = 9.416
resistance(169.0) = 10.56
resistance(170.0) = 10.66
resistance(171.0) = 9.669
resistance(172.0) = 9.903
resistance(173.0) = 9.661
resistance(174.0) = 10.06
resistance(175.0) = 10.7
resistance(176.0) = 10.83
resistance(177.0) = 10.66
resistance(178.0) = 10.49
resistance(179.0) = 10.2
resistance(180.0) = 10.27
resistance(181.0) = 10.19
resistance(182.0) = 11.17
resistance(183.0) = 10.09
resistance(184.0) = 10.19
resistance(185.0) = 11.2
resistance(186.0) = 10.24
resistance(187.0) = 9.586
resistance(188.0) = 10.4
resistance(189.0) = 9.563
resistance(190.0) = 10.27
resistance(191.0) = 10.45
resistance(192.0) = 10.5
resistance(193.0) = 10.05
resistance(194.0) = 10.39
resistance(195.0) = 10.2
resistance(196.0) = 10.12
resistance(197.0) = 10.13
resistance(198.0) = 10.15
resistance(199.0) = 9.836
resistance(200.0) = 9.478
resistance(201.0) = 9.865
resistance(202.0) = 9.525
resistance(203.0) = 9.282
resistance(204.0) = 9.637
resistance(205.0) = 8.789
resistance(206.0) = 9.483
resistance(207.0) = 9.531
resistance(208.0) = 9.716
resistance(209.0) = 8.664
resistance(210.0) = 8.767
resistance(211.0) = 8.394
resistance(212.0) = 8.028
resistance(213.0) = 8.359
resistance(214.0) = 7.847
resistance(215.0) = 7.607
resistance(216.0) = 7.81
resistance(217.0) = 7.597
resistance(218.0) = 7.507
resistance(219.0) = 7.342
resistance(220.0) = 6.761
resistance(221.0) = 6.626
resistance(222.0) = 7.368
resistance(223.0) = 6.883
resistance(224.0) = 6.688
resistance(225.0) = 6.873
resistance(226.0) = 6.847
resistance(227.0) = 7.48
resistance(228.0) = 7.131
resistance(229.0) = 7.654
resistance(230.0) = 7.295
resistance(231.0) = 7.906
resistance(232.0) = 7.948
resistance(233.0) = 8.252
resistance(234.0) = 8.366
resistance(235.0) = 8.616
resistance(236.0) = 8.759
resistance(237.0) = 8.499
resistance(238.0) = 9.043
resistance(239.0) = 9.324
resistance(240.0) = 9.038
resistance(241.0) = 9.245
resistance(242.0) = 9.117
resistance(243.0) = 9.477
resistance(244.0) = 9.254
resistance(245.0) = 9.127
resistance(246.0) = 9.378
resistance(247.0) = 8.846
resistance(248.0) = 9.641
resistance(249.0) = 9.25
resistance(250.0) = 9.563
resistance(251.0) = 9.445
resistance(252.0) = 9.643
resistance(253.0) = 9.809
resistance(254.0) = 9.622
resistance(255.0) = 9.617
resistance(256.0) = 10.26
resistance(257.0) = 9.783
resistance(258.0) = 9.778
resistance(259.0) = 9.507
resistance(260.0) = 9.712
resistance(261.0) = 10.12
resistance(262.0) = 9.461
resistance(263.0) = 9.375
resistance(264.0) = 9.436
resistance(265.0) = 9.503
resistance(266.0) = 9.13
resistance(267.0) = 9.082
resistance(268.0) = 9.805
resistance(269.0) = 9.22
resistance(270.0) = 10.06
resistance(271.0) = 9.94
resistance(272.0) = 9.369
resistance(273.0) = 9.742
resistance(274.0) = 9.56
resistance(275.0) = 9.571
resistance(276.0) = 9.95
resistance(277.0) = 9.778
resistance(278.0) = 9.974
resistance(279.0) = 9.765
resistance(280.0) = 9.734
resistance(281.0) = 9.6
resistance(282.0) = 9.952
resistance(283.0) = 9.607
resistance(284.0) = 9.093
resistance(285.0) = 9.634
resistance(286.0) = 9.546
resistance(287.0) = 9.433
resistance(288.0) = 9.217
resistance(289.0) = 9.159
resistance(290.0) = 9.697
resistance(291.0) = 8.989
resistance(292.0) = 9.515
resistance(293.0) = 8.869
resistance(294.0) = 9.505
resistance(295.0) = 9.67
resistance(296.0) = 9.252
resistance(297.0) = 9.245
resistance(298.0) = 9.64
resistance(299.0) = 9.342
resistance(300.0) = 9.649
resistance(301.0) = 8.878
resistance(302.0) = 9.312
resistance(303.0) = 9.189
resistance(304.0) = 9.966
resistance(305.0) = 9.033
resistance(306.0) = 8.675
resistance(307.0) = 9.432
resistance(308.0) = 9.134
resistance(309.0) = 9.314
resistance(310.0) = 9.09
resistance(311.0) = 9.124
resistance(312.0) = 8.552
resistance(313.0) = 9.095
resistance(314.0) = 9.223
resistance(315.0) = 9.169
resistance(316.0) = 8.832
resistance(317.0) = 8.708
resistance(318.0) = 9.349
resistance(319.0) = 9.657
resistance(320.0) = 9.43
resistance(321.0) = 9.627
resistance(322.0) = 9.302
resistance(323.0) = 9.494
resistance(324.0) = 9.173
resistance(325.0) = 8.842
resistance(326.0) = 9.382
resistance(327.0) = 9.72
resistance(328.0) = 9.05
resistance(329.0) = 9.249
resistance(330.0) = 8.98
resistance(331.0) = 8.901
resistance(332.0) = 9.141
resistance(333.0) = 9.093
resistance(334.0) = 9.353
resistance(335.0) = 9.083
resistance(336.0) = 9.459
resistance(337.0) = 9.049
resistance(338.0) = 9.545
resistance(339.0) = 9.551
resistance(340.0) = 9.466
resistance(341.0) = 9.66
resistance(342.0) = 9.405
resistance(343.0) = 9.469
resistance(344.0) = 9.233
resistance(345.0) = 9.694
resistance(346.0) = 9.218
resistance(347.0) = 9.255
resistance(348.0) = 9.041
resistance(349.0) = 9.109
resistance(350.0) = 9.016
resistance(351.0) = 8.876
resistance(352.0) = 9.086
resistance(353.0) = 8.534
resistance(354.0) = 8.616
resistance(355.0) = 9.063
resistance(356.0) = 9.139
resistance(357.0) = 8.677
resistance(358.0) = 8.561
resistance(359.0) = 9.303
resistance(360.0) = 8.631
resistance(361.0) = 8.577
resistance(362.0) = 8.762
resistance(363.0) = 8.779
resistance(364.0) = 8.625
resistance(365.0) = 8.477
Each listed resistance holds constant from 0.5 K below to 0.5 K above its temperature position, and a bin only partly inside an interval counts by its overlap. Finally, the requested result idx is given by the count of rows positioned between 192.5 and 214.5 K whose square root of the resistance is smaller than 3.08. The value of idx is 10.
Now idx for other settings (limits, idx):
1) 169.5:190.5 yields 0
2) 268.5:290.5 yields 6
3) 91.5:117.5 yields 12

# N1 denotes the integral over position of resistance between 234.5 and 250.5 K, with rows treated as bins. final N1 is 146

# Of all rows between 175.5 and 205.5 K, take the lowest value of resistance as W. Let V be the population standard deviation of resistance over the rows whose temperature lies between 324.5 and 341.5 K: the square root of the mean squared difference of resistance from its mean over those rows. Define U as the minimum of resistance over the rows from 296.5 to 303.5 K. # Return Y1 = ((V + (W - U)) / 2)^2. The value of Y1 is 0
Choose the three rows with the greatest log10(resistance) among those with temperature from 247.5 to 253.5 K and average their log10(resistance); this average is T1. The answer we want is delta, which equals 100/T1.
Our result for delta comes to 101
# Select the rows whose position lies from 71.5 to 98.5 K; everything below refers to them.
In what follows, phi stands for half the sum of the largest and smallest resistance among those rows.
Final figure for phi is 10.4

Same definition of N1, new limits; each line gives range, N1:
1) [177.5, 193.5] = 165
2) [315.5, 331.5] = 148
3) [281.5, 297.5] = 150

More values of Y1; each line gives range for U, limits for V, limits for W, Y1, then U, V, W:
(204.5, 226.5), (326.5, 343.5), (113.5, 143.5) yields 2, 6.626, 0.246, 9.147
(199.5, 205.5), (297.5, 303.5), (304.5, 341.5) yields 0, 8.789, 0.265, 8.552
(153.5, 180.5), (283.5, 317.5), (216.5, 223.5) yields 2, 9.416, 0.319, 6.626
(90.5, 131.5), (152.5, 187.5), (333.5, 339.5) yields 5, 4.941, 0.472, 9.049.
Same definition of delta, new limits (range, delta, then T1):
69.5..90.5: 97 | 1.03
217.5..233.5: 111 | 0.90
